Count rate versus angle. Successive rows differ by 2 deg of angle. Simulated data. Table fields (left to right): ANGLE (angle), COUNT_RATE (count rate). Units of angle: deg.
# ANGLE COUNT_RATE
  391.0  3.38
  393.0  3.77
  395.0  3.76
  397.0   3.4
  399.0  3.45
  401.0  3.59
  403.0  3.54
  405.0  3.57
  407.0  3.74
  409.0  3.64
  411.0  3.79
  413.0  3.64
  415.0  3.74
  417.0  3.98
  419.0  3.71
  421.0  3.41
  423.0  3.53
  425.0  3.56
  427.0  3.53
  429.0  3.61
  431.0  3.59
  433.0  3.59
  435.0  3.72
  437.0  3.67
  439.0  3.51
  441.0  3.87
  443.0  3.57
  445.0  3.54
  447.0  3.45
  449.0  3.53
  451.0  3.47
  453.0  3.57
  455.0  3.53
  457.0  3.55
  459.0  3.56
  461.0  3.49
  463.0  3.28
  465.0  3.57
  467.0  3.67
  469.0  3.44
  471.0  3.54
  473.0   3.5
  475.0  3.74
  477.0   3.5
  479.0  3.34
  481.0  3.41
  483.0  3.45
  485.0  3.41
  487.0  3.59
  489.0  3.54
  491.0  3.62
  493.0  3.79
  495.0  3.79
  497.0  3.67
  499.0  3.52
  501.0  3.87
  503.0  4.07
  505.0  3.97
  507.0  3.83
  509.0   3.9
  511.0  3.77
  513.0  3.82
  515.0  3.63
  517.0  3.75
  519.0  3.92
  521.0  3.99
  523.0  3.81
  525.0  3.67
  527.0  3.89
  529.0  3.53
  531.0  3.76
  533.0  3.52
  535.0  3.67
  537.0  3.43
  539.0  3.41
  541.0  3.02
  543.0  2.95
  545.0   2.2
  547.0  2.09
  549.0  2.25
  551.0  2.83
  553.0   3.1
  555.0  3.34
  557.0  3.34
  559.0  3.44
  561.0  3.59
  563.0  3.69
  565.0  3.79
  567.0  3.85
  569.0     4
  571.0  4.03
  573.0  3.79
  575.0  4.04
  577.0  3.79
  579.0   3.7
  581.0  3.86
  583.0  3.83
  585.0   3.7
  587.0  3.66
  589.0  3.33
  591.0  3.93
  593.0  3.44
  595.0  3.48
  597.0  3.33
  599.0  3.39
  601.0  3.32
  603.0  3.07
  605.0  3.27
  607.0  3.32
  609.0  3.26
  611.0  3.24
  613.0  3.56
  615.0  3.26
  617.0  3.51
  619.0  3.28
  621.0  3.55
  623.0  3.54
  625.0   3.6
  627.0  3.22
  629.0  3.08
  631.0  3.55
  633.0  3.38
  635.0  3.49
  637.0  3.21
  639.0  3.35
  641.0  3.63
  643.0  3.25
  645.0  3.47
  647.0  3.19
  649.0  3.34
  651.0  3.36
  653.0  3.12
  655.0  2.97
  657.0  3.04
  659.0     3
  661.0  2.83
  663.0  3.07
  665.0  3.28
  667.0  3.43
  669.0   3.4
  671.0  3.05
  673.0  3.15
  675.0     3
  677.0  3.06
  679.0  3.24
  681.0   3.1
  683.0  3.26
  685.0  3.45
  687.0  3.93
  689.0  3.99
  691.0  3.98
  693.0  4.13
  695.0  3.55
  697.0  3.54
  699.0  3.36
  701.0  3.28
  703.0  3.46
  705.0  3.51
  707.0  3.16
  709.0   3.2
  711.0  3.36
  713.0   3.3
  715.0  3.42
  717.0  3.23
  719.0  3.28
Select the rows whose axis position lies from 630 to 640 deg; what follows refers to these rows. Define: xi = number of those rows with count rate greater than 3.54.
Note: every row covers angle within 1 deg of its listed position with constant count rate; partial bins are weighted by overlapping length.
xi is 1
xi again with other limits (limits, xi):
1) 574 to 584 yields 5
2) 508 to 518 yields 5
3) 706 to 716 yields 0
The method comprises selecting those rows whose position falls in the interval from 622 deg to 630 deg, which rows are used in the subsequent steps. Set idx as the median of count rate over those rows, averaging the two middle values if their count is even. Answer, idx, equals 3.38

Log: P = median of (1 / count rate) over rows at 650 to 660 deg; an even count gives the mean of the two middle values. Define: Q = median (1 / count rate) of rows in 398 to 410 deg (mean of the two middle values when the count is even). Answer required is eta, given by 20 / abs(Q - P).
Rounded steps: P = 0.33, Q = 0.279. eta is 403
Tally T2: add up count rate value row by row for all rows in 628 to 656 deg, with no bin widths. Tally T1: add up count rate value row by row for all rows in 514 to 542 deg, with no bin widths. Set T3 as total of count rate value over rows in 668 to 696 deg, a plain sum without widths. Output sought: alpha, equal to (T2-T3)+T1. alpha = 49.1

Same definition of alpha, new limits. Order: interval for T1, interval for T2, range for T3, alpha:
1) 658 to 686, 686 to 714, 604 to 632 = 46.8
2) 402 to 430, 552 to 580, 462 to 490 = 53.5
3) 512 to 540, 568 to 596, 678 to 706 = 54.6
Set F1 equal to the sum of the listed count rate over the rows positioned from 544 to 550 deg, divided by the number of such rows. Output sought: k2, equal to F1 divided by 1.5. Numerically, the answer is 1.45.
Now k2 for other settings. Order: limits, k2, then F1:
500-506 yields 2.65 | 4.0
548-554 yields 1.82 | 2.7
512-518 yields 2.49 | 3.7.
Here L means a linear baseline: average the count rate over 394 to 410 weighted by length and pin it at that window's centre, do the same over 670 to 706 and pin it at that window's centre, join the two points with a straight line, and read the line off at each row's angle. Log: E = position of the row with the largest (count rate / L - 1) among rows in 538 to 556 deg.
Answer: 539.0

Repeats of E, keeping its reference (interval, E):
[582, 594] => 591.0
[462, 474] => 467.0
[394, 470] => 417.0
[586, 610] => 591.0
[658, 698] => 693.0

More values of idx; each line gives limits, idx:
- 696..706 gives 3.46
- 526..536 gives 3.67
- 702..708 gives 3.46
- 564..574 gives 3.85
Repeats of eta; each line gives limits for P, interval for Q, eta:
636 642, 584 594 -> 791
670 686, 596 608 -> 1063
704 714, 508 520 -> 506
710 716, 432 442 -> 796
